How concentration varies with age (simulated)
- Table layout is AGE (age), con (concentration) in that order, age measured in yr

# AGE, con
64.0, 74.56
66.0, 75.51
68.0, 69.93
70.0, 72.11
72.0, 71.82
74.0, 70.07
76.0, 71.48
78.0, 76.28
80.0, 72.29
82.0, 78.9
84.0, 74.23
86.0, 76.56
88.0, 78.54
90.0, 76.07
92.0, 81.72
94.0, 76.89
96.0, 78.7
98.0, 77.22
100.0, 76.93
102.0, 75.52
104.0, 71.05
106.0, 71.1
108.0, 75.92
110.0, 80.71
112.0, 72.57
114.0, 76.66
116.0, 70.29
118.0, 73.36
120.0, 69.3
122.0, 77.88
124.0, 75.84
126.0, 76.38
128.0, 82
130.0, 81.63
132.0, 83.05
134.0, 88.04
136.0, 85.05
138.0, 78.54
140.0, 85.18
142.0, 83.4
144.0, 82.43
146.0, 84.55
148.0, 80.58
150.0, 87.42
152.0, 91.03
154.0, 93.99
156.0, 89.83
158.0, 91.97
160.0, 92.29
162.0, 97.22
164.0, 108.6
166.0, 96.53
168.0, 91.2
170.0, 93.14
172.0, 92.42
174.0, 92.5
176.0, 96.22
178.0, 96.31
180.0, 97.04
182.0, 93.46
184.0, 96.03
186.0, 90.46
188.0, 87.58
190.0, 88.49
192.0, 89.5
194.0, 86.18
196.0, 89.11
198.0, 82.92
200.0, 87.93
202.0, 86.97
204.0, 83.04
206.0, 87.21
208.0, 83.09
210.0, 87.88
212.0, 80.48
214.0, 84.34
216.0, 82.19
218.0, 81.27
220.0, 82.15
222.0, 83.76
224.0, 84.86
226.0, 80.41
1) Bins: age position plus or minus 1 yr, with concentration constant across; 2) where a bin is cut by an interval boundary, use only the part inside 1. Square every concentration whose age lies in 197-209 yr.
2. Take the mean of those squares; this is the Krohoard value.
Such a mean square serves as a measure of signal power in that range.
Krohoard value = 7263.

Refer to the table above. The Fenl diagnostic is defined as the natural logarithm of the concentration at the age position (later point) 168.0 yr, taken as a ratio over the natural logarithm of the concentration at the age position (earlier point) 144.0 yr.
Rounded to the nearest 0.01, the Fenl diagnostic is 1.02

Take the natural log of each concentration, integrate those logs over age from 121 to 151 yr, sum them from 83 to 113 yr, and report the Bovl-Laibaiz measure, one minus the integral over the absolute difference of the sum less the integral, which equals -0.97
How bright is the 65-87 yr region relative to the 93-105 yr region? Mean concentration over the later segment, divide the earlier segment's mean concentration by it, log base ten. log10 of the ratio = -0.01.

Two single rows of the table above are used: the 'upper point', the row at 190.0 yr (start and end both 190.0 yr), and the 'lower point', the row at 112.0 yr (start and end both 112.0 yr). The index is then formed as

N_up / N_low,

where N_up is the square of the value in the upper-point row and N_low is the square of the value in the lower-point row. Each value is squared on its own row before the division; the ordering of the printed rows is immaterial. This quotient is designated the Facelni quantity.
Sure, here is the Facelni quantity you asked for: 1.49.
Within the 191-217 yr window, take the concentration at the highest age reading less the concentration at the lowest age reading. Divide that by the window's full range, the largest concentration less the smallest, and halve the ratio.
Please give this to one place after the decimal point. -0.4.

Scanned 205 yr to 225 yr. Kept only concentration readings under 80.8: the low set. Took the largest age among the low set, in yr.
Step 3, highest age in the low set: 212.0 yr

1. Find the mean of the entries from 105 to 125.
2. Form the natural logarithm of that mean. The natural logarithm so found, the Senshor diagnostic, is 4.31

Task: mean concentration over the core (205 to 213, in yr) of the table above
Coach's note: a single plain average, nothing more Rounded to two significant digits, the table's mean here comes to 85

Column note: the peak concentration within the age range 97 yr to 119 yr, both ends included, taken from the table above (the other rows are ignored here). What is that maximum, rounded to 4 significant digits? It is 80.71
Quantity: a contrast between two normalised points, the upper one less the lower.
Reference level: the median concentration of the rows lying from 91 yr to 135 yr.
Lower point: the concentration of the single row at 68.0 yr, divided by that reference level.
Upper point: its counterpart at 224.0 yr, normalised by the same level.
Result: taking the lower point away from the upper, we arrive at 0.19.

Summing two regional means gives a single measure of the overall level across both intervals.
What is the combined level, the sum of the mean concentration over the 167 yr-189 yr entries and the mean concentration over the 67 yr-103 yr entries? 169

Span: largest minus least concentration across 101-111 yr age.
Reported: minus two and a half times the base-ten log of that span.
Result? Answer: -2.5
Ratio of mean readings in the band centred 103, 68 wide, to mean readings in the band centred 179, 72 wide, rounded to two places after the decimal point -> 0.85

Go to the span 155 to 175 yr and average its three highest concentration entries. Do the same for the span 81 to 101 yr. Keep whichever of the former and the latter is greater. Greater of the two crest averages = 101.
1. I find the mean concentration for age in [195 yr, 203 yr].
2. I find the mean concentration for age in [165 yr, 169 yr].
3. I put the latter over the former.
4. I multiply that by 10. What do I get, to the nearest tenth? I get 10.8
